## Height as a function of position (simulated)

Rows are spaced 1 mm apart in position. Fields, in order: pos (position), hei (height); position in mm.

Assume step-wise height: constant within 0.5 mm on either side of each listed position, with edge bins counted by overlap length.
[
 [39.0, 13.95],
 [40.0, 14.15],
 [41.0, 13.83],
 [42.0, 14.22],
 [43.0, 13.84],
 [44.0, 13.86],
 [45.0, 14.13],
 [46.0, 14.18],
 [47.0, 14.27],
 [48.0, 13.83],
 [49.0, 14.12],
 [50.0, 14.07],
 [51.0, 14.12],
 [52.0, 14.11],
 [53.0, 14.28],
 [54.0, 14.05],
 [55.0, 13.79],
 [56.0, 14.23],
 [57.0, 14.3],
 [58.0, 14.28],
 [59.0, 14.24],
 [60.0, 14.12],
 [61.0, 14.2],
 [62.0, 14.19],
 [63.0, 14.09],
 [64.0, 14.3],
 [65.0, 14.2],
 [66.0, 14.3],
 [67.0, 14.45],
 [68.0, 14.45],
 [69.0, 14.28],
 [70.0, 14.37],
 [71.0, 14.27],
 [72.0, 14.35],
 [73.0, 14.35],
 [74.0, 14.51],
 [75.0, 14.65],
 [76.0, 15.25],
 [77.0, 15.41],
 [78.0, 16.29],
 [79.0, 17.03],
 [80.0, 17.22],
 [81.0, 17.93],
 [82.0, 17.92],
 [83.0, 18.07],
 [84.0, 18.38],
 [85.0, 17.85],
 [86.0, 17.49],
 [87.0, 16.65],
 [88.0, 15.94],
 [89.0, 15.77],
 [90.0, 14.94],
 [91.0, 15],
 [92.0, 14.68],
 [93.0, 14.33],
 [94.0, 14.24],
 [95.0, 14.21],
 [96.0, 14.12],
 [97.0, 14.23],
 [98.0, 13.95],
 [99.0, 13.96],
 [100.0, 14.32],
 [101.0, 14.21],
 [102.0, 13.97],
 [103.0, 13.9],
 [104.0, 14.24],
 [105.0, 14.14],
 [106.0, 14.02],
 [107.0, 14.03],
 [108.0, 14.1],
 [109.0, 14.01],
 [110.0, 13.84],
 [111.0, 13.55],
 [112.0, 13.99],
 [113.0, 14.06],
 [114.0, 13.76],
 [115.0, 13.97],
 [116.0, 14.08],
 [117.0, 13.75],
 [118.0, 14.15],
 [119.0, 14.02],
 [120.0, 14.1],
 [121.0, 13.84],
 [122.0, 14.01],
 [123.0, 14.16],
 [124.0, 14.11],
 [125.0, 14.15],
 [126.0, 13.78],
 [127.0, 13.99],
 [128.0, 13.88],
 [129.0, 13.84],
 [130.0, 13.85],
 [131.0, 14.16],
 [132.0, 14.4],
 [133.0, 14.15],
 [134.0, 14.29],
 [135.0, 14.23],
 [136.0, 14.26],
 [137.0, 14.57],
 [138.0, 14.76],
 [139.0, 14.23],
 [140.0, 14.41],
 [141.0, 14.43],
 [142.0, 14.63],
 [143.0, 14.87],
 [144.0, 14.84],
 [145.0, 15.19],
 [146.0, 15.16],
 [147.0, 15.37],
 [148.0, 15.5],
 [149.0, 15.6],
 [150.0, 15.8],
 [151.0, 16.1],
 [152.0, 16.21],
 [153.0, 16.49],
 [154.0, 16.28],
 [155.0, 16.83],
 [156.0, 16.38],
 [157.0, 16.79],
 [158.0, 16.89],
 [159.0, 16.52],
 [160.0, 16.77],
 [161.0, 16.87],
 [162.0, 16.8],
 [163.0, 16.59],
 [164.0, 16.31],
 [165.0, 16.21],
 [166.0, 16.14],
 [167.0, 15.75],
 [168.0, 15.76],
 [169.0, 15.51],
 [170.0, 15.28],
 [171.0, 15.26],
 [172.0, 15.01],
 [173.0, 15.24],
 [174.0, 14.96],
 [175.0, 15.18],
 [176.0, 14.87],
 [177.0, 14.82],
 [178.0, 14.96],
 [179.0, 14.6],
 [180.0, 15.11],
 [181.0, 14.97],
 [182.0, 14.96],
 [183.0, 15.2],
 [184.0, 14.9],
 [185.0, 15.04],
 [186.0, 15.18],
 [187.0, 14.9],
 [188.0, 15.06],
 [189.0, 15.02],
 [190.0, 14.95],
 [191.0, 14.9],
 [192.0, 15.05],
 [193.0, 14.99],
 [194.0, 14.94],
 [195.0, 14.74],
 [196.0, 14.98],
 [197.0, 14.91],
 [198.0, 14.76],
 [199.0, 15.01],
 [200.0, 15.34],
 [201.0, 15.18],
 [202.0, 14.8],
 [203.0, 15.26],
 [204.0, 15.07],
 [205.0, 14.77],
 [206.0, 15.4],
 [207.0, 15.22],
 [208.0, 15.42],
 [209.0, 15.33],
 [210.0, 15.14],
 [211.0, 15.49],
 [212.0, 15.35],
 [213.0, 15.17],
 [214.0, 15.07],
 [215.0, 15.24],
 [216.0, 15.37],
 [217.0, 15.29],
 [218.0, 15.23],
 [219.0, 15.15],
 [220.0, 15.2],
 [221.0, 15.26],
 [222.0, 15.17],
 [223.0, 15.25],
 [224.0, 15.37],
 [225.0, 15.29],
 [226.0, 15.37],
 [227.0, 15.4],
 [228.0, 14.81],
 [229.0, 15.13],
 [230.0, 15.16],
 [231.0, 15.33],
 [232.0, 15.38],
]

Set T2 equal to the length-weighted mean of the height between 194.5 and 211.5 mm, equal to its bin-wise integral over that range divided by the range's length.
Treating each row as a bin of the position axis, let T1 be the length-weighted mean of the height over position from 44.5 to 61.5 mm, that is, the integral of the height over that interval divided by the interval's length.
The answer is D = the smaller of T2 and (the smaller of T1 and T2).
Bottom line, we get 14.1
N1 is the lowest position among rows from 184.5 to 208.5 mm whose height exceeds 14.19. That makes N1 185.0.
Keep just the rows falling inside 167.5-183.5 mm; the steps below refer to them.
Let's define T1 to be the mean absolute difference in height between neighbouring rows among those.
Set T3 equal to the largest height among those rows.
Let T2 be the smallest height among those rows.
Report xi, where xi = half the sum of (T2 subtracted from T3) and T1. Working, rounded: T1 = 0.22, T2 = 14.6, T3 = 15.76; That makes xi 0.69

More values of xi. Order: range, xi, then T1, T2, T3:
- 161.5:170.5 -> 0.86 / 0.19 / 15.28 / 16.8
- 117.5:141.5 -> 0.57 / 0.17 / 13.78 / 14.76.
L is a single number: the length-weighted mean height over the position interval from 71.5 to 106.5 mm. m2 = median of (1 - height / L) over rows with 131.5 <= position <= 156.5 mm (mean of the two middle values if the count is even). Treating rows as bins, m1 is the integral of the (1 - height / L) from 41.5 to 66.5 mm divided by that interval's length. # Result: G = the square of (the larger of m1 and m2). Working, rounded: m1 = 0.08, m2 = 0.032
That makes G 0.0064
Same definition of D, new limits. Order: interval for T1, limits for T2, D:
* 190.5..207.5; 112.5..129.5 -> 14.0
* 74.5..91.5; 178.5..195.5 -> 15.0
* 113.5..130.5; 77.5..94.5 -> 14.0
